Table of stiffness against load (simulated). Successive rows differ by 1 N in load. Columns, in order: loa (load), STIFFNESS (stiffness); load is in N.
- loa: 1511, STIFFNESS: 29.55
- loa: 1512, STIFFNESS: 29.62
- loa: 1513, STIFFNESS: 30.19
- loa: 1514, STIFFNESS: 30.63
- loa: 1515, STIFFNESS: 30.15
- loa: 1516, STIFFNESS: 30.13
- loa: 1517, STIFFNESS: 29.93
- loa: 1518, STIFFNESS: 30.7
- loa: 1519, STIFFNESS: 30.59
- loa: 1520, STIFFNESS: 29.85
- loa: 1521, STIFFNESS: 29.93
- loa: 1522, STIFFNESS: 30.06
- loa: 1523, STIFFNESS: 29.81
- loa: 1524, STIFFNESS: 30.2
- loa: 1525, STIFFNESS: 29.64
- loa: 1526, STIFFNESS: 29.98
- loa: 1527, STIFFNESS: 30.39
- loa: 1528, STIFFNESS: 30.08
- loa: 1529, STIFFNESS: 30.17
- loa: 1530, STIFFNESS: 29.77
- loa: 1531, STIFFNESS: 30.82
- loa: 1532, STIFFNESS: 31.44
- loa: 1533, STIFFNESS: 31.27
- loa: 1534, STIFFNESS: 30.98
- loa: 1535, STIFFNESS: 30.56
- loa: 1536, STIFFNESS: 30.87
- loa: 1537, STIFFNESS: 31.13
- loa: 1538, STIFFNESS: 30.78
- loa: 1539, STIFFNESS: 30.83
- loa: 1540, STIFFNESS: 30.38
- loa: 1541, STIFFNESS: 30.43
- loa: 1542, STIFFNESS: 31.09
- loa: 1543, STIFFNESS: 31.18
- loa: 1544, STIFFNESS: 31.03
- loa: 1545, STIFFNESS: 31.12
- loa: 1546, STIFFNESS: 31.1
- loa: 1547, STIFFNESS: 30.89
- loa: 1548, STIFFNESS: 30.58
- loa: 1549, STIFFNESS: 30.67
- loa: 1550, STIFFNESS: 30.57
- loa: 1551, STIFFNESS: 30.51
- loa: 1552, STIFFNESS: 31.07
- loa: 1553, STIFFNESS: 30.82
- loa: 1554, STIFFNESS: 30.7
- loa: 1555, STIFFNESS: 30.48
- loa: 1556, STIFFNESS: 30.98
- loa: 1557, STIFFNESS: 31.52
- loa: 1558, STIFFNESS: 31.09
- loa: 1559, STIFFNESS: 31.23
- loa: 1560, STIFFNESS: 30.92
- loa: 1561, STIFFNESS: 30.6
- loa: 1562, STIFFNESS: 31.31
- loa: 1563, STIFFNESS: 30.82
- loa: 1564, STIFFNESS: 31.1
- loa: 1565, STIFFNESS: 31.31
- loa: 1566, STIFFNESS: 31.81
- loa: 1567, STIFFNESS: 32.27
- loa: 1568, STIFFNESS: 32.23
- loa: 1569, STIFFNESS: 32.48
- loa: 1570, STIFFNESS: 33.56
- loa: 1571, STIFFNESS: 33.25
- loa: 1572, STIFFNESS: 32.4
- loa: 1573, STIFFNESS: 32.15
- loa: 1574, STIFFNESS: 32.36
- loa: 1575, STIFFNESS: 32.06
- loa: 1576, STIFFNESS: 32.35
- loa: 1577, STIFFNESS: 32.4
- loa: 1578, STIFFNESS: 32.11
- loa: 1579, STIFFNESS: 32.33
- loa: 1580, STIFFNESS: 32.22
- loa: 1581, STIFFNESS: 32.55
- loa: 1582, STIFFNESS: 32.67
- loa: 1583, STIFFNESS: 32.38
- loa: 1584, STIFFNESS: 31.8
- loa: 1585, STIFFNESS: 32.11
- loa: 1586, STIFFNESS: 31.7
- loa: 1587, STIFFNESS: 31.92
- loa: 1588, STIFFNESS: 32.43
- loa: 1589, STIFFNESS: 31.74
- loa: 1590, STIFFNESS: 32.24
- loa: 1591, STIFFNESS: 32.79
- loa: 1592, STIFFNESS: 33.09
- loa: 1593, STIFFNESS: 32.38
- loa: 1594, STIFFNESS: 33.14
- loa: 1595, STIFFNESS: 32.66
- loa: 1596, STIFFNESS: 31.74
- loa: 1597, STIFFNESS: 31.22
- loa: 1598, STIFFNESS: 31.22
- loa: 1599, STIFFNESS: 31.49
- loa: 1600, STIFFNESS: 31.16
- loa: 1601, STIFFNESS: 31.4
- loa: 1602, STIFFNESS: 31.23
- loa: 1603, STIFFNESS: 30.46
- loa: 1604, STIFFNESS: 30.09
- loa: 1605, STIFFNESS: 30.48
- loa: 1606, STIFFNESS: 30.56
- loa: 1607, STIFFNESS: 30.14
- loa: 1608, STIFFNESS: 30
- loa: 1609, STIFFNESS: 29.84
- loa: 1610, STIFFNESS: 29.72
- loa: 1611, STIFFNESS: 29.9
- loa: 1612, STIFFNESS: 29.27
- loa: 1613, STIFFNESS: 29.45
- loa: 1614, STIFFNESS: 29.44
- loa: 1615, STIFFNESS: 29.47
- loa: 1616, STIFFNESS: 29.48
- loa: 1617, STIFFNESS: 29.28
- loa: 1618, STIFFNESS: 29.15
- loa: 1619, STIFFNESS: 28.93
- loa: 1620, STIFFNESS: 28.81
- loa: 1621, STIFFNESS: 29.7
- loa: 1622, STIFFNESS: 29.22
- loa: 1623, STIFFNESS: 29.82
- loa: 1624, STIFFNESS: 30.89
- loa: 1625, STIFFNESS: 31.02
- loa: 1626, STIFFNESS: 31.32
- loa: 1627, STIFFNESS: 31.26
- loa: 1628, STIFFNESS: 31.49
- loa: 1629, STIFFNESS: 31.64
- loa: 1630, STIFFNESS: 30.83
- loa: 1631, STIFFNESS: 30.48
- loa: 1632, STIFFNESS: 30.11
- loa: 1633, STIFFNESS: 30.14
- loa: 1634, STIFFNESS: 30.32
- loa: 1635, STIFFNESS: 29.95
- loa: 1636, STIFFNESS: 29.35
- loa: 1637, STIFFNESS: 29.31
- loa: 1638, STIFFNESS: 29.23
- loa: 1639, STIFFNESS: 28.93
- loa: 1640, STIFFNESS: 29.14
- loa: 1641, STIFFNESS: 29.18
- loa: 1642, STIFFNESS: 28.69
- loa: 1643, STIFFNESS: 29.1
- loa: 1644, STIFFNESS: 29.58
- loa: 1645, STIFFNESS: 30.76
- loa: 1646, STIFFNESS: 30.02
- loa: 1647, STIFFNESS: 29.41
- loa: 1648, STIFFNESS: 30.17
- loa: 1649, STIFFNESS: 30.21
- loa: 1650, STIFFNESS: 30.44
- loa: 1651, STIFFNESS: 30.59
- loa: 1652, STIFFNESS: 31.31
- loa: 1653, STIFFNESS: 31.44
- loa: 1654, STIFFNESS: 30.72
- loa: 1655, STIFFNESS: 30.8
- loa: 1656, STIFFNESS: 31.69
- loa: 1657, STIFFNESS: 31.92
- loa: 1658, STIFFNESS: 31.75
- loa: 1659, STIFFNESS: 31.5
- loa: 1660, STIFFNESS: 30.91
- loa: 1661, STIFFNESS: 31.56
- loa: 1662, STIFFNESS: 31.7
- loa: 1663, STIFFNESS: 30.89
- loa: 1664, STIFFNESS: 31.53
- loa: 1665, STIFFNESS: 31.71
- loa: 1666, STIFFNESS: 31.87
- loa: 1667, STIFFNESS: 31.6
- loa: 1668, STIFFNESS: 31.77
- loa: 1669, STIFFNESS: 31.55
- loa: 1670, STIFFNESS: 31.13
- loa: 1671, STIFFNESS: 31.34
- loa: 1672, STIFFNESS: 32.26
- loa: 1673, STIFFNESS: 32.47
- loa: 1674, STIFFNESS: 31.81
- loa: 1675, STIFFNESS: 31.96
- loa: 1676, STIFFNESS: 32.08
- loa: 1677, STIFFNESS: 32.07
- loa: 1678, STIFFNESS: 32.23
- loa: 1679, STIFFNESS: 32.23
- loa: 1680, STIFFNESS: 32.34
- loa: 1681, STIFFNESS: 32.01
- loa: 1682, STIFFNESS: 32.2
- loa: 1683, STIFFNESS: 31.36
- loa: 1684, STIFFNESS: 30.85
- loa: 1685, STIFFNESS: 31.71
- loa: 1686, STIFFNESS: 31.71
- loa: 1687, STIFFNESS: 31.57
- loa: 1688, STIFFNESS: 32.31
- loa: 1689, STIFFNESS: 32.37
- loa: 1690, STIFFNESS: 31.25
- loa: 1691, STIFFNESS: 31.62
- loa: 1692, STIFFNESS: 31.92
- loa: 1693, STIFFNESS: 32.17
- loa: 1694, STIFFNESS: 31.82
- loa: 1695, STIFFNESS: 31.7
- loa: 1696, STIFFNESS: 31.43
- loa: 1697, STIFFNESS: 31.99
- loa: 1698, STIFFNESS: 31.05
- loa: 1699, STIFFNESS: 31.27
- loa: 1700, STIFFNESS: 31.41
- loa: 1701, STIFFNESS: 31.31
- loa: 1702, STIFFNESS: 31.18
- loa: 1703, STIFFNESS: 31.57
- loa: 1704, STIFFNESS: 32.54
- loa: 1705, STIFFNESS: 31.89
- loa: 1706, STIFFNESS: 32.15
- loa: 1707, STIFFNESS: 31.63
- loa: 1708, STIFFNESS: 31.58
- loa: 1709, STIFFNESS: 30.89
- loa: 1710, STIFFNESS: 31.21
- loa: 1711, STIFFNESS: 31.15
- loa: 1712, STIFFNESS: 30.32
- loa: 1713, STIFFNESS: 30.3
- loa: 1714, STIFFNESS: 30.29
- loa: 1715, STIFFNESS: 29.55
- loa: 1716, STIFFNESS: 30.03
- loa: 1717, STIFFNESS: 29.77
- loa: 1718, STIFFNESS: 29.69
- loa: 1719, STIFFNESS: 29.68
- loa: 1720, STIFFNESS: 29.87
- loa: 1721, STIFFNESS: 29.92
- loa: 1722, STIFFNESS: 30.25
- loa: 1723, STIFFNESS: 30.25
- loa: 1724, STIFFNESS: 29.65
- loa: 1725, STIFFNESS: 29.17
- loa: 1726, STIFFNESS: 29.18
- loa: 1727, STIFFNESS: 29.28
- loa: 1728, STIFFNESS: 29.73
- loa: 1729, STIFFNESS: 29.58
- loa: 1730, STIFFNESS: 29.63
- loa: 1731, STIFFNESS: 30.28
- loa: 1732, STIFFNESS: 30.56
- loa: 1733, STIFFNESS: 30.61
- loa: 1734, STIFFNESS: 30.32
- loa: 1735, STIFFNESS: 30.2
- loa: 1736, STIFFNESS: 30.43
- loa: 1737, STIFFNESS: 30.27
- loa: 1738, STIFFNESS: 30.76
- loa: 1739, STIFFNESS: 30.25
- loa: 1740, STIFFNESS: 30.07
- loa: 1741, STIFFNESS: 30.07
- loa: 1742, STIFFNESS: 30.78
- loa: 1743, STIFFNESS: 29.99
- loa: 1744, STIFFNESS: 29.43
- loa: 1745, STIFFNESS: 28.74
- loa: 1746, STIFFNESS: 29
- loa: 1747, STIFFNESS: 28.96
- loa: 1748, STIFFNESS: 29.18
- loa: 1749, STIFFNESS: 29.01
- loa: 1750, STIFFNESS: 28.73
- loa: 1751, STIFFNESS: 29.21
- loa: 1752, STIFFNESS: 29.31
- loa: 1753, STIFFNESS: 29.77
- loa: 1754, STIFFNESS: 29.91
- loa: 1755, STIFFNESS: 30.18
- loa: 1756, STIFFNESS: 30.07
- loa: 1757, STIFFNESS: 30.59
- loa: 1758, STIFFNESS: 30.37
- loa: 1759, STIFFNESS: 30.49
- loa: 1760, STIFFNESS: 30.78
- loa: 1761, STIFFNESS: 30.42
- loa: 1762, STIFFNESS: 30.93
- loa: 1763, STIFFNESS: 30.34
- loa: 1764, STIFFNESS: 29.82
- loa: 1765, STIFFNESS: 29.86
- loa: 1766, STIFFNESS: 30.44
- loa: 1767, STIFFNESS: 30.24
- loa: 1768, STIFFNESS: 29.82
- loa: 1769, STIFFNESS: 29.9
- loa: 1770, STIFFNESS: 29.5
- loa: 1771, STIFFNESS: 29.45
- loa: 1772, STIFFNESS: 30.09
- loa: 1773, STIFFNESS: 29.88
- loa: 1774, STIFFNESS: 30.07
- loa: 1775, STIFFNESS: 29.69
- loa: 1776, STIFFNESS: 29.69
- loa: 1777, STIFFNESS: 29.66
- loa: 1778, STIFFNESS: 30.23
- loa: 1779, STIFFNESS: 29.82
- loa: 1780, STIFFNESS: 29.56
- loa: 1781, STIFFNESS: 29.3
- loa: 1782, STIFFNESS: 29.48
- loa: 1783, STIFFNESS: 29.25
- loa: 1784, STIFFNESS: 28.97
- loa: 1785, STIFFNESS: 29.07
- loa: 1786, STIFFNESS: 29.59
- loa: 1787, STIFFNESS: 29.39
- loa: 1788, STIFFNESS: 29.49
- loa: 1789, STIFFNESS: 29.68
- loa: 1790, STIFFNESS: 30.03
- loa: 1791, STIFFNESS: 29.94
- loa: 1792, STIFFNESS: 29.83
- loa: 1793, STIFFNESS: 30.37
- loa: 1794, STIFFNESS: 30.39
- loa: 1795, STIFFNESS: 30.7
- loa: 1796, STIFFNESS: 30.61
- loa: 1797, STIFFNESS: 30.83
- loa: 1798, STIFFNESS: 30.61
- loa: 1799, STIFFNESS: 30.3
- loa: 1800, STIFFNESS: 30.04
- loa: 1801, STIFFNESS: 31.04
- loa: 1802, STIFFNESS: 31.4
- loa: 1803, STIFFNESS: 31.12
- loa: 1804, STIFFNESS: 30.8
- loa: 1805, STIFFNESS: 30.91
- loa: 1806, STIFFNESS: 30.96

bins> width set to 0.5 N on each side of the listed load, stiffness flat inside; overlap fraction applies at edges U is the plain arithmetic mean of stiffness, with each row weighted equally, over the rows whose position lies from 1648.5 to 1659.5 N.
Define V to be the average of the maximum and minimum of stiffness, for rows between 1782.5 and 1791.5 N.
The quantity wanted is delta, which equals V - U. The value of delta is -1.6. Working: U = 31.1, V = 29.5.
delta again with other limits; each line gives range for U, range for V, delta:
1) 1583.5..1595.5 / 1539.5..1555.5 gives -1.6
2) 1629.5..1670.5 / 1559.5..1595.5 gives 1.5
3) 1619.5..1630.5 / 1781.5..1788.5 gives -1.3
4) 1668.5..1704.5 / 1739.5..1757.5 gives -2.0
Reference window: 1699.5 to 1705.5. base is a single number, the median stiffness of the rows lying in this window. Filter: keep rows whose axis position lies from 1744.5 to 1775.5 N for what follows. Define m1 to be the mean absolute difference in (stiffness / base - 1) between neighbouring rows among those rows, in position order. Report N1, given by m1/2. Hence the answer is 0.0047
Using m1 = 0.0094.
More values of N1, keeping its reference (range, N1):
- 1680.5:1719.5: 0.0061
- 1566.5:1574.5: 0.0068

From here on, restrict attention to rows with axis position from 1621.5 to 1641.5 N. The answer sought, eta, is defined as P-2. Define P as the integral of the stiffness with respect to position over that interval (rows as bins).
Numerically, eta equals 602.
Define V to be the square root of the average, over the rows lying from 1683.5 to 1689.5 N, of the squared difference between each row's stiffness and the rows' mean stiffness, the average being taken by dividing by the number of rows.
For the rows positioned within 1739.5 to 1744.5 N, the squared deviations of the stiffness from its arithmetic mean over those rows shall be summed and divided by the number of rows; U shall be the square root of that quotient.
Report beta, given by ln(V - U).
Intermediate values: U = 0.43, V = 0.5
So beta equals -2.5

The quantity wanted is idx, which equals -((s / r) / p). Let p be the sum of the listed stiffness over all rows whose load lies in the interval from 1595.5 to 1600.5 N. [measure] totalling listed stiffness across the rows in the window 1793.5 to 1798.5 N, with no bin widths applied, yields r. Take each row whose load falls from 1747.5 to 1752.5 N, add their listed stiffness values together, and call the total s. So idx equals -0.0061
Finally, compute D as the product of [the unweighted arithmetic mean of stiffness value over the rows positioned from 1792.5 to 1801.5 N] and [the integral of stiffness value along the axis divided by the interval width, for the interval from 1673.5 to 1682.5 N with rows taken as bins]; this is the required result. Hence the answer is 981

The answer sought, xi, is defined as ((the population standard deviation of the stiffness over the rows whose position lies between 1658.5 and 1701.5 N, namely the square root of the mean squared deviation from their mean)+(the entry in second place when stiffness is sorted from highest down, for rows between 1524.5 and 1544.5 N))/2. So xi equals 15.8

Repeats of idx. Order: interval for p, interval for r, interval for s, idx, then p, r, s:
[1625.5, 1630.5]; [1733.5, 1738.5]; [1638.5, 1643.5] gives -0.0061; 157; 152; 145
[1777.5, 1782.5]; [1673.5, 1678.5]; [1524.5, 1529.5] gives -0.0063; 148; 160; 150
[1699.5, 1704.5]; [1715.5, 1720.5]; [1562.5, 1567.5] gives -0.0067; 158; 149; 157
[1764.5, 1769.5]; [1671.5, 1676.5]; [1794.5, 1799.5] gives -0.0063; 150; 161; 153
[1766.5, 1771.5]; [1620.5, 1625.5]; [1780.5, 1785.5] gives -0.0065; 149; 151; 146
